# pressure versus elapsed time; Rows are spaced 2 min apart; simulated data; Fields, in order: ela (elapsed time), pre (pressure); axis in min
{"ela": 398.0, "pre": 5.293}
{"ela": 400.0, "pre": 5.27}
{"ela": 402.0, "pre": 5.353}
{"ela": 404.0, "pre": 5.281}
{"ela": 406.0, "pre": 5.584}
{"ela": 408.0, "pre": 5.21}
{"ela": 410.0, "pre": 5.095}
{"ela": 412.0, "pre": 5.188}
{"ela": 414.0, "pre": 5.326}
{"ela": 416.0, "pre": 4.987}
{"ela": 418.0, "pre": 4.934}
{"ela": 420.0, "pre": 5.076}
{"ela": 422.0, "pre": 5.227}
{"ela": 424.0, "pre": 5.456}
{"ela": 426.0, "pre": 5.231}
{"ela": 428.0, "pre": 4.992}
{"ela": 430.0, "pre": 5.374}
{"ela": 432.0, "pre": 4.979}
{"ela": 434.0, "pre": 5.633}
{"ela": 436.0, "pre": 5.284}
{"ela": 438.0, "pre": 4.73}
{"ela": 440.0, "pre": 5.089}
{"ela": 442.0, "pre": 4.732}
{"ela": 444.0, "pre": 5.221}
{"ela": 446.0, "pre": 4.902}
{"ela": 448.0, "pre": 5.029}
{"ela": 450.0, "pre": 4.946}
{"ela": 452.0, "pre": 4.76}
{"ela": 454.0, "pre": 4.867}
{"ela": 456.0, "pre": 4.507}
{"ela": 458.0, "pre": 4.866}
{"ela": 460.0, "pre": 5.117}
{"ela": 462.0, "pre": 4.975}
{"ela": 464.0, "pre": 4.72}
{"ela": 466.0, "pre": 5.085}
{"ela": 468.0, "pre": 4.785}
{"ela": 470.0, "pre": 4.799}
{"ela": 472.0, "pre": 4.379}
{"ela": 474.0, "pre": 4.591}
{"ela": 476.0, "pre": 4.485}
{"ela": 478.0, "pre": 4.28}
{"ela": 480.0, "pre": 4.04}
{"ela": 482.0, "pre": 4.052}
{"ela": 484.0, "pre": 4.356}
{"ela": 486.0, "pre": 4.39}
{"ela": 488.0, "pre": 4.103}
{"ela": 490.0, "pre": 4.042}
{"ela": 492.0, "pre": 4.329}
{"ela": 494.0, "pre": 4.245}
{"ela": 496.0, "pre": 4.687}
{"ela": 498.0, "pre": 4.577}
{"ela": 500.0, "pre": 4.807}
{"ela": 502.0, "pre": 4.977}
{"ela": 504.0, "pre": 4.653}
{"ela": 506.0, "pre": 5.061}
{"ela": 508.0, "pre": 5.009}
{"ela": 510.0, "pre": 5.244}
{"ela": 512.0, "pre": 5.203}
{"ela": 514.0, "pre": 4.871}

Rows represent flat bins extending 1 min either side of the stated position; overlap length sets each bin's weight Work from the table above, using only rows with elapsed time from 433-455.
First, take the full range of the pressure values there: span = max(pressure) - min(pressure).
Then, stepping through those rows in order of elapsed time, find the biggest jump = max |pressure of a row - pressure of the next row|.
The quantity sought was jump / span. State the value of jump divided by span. 0.61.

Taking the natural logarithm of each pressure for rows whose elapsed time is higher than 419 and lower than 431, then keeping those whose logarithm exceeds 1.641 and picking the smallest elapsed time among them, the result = 422.0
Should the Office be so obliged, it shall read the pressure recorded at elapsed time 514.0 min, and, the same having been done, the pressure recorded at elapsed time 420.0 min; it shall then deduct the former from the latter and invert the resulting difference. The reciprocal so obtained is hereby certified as 5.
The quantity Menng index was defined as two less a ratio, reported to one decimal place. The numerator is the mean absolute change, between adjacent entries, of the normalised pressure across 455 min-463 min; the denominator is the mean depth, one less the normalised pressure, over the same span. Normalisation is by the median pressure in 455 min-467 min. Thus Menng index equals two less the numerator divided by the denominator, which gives -2.6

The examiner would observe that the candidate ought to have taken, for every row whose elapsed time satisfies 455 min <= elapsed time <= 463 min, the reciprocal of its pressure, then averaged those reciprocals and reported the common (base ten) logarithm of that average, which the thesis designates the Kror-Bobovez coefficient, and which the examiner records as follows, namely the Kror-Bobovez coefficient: -0.69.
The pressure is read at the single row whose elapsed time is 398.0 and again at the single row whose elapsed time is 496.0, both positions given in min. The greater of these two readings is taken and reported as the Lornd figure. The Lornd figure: 5.29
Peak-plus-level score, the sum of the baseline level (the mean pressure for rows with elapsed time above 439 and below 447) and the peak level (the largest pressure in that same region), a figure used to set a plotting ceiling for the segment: 10.2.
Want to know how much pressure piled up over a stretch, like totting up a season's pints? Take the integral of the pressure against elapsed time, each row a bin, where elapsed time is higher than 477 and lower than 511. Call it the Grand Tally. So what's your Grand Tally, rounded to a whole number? 154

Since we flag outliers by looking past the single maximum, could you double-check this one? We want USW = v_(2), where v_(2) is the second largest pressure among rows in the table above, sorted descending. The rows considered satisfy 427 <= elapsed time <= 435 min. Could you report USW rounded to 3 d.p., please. 5.374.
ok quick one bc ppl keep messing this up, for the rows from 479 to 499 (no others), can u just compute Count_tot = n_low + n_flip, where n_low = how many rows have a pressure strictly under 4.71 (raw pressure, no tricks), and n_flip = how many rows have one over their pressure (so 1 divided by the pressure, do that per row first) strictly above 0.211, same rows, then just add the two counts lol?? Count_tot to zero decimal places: 20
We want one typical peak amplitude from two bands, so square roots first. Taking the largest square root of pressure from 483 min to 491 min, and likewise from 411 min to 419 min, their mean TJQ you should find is 2.20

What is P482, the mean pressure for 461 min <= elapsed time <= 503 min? 4.5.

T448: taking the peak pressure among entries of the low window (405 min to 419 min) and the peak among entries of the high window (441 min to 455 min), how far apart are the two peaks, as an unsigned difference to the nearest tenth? 0.4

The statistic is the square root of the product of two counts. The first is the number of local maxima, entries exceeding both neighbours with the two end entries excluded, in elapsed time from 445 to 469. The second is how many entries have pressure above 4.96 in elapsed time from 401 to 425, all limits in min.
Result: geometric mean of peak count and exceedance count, 6.6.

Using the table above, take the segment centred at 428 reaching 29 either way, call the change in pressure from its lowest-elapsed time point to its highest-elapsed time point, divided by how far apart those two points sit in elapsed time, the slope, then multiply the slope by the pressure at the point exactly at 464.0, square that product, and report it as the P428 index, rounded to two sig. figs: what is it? 0.0041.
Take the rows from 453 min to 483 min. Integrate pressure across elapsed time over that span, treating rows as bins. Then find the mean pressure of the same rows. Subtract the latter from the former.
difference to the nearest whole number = 134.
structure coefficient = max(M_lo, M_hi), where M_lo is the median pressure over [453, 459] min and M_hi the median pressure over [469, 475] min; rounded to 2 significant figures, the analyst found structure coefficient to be 4.9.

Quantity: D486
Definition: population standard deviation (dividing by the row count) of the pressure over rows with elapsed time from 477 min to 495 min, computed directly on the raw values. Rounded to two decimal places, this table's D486 0.14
